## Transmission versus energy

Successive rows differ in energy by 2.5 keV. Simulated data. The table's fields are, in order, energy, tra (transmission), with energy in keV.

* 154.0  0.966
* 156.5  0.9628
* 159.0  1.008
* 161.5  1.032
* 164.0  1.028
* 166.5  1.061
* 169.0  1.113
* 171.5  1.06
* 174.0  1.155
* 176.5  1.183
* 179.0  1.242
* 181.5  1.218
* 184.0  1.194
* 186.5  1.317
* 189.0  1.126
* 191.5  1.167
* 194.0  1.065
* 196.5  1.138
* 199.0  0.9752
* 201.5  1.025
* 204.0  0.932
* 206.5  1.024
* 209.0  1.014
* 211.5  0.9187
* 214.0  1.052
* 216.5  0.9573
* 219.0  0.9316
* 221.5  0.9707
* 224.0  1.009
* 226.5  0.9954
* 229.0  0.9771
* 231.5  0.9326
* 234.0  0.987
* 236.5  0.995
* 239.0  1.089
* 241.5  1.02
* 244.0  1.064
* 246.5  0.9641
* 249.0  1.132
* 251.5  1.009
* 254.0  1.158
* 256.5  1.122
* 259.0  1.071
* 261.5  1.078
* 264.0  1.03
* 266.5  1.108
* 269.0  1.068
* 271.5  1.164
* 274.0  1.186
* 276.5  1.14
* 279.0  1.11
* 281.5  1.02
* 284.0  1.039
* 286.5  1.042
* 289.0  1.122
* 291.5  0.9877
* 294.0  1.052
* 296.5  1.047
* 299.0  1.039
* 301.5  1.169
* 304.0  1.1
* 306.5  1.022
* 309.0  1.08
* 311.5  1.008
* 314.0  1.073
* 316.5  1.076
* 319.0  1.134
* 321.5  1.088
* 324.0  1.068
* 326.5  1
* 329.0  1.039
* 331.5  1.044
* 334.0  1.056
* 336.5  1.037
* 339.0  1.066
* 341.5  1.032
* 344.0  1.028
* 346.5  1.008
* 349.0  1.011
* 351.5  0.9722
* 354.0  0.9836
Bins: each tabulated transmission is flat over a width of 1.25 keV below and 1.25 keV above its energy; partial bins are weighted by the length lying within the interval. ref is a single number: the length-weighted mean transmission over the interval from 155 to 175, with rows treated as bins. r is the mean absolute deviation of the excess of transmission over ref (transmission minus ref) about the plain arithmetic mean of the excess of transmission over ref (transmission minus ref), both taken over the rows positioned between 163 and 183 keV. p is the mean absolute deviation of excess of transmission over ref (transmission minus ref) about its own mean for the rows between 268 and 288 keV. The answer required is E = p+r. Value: 0.121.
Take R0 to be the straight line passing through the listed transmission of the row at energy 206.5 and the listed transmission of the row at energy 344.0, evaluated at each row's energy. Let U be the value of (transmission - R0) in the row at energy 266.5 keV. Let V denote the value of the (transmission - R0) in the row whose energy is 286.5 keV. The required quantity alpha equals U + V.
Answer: 0.10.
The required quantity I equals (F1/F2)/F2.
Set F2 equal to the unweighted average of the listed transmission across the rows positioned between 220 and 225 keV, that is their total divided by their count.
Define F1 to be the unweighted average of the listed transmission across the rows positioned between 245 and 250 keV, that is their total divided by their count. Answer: 1.070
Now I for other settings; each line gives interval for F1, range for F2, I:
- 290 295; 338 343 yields 0.927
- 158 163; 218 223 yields 1.127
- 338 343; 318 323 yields 0.850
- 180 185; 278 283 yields 1.063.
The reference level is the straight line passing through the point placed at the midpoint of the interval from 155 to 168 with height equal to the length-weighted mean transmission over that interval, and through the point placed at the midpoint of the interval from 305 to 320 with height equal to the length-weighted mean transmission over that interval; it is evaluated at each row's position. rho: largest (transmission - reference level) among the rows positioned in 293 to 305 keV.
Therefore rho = 0.11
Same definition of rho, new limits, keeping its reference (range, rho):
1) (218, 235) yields -0.03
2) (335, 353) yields -0.01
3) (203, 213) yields -0.01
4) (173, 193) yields 0.29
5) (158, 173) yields 0.09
